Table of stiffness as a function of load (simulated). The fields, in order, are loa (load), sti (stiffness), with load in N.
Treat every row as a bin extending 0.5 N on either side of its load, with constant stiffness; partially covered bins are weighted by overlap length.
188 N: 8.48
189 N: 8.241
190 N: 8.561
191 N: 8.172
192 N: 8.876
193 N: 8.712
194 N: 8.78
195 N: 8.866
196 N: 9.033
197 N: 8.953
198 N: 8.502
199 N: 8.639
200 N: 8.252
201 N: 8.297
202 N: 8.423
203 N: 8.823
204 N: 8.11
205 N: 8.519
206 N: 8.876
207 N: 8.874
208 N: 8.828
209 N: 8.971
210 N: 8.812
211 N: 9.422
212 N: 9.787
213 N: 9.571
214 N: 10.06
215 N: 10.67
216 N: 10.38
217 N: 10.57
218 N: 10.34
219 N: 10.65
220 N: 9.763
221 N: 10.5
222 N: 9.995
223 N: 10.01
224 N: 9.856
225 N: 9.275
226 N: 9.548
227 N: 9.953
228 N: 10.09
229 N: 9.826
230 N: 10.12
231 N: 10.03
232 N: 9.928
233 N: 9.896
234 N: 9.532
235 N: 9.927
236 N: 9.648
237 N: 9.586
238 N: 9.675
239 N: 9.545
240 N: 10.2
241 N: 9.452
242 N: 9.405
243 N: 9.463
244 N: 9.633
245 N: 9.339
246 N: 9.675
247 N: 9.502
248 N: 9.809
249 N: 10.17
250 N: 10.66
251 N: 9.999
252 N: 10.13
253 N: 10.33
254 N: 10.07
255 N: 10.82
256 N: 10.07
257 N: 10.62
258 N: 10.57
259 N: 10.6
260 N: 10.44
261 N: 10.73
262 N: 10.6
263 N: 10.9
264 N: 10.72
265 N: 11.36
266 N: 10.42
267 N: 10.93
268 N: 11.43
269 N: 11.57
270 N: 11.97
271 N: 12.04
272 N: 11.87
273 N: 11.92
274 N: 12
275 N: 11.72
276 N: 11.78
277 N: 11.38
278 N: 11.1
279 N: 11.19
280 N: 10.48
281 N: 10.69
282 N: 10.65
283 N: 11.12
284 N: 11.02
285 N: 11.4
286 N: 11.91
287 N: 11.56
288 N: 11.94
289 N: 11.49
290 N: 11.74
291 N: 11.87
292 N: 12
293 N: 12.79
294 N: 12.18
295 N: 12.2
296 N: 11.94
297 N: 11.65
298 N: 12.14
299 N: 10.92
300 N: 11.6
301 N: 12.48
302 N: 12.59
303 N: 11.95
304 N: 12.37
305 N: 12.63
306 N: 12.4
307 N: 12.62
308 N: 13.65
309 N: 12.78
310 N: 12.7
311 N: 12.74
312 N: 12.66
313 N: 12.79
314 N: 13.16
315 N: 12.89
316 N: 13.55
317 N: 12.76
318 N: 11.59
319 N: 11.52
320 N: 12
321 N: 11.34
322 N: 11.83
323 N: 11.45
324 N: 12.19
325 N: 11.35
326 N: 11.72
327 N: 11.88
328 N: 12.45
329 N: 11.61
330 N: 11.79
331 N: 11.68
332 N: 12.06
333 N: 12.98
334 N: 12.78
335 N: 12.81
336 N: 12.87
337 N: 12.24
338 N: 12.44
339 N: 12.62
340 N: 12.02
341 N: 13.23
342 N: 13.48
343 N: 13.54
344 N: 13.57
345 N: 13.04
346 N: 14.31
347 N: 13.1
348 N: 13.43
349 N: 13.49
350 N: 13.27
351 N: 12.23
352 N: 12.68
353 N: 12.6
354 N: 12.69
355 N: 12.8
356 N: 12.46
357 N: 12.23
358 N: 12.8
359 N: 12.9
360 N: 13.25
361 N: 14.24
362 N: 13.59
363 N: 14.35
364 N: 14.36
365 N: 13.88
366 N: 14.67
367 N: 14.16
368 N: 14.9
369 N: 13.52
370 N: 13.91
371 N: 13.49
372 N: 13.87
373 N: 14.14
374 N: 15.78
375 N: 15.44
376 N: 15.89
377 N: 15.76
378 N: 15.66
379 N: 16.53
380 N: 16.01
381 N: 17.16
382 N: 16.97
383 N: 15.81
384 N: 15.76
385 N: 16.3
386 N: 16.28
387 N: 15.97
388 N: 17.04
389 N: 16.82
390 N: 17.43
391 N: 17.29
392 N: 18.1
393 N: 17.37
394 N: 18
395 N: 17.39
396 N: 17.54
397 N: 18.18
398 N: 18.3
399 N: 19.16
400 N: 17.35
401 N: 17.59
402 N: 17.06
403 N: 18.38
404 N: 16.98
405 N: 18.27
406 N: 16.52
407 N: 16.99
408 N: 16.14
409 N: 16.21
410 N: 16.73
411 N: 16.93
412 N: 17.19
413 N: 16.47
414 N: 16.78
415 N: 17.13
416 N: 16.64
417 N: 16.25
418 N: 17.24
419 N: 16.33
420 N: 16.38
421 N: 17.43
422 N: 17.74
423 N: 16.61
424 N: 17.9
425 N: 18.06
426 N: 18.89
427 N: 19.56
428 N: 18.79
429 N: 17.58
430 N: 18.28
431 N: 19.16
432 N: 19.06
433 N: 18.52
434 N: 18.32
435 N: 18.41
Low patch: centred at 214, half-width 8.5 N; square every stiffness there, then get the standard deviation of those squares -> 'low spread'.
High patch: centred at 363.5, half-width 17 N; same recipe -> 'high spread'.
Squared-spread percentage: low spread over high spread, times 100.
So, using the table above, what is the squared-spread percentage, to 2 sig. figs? 39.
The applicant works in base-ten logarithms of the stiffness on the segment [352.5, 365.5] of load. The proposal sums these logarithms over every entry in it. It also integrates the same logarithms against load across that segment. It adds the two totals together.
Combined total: 29.2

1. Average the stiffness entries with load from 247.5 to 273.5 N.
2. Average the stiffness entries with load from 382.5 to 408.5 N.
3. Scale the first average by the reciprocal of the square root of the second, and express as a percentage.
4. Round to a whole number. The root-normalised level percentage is 260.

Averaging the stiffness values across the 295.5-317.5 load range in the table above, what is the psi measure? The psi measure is 12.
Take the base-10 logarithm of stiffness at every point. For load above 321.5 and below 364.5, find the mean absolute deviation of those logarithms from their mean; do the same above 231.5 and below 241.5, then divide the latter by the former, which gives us 0.41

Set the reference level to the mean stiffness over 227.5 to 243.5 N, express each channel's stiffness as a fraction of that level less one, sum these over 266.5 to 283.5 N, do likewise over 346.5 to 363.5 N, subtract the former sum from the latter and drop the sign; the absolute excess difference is 3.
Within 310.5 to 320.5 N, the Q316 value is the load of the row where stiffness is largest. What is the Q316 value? 316 N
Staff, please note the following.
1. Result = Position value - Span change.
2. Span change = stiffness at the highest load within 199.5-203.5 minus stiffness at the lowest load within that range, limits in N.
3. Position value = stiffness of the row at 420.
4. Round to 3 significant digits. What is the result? 15.8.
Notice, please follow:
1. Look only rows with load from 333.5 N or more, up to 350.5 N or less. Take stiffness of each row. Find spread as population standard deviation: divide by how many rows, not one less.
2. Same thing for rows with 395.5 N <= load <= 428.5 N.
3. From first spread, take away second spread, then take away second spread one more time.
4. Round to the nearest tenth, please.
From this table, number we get -1.3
